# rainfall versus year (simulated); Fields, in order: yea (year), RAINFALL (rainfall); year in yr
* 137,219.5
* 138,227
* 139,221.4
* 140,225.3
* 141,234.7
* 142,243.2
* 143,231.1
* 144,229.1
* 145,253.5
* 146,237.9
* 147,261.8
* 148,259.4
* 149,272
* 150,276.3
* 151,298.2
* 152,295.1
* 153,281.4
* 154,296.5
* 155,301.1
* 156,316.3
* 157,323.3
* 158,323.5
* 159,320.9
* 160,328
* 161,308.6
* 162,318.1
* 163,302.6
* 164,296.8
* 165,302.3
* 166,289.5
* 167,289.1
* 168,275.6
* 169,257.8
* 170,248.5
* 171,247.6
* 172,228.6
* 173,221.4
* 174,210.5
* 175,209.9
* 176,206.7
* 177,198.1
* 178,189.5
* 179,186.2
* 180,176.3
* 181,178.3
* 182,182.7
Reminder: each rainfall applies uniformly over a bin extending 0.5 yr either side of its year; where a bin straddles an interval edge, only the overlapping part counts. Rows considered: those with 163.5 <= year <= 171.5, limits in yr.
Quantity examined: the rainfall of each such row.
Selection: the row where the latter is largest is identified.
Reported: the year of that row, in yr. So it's 165 yr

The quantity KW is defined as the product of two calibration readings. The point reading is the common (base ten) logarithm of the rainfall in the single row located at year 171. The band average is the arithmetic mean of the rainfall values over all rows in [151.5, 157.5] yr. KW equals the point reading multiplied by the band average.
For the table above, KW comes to 724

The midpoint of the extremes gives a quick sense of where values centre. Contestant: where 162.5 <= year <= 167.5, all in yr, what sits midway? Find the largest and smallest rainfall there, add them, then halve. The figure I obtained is 296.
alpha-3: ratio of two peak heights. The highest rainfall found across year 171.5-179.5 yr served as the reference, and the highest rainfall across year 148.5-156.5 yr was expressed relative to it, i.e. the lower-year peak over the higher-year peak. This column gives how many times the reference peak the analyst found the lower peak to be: 1.38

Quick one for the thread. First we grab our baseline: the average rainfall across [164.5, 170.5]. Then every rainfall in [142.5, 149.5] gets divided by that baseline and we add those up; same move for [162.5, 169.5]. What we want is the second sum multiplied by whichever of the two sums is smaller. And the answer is 46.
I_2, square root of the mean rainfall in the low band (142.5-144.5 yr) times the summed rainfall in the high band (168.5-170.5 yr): 341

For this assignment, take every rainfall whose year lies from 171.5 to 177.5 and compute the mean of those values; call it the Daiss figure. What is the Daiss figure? 213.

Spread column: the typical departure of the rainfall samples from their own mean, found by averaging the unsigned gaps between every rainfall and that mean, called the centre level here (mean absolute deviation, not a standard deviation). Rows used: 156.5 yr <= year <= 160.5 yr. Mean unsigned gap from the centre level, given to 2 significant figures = 2.0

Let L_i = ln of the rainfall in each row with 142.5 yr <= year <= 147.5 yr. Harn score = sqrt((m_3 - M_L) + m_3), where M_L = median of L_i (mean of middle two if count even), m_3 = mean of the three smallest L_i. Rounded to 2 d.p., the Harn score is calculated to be 2.33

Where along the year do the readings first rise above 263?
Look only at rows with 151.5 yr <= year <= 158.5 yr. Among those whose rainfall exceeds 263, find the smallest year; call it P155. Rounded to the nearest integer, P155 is 152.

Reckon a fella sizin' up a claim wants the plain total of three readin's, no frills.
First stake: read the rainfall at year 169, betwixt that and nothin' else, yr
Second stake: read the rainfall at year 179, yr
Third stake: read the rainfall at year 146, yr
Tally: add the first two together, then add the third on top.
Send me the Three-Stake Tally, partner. 682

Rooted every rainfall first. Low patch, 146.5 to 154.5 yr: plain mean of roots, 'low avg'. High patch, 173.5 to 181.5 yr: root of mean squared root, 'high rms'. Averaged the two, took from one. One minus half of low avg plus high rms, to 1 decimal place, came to -14.3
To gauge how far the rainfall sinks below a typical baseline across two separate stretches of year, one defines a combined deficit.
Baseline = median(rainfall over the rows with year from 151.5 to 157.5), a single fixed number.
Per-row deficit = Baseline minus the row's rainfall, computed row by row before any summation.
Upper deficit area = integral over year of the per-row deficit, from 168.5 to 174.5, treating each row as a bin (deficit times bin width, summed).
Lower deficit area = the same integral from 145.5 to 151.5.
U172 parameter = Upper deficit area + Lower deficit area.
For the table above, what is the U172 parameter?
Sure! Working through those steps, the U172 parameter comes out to 566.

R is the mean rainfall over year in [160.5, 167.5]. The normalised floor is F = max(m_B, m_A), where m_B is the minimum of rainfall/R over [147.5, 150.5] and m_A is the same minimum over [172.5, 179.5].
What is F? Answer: 0.86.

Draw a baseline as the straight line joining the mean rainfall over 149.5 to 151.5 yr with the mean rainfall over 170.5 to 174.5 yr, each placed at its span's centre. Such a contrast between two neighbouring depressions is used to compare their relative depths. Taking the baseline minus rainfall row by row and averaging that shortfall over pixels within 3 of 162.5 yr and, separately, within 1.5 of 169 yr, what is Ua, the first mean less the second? -31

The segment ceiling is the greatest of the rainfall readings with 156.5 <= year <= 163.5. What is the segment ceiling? 328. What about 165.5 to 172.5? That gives 289.5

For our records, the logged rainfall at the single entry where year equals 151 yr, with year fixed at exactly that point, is 298.2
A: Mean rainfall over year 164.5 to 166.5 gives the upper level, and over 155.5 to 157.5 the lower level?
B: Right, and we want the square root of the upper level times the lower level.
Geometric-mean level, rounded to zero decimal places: 308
